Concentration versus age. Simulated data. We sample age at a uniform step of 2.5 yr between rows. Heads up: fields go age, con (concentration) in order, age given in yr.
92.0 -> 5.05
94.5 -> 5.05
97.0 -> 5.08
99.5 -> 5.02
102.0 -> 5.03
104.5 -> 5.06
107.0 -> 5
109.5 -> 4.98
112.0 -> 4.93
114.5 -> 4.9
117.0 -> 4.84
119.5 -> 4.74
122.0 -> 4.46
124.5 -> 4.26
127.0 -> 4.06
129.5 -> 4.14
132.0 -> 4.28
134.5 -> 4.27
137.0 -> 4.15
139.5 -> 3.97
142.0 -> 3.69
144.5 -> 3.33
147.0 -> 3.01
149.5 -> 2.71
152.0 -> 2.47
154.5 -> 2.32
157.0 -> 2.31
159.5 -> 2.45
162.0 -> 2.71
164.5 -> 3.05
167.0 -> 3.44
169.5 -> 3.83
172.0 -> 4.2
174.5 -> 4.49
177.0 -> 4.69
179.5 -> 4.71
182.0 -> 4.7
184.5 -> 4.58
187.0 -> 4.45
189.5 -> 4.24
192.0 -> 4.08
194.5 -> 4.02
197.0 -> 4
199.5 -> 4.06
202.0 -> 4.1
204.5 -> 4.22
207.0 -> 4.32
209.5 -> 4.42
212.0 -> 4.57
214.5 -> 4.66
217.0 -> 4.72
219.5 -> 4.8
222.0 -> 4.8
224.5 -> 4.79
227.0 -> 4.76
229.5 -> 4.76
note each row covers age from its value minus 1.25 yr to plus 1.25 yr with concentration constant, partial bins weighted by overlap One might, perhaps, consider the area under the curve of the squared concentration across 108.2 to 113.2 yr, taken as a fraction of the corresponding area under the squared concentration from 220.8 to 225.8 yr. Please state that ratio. 1.1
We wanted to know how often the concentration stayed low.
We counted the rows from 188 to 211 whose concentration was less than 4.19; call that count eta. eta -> 5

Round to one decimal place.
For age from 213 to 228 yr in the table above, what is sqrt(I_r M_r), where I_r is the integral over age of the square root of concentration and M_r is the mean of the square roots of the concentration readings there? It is 8.4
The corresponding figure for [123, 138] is 7.9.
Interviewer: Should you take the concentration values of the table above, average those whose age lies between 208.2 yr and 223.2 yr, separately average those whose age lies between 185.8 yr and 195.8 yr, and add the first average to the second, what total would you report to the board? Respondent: 8.9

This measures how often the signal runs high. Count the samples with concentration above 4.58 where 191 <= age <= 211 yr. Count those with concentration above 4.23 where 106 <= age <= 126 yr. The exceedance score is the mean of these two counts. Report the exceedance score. 4.0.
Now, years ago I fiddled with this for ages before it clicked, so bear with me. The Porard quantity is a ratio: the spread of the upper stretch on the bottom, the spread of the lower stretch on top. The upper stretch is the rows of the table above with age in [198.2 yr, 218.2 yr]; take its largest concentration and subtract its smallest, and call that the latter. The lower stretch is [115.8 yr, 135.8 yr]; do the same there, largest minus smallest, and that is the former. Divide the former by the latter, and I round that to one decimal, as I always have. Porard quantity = 1.2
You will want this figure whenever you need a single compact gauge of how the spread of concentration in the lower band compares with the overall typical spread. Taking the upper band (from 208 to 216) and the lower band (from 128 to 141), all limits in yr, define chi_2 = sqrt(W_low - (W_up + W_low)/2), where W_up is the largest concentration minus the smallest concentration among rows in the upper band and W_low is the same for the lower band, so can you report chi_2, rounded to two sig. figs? 0.19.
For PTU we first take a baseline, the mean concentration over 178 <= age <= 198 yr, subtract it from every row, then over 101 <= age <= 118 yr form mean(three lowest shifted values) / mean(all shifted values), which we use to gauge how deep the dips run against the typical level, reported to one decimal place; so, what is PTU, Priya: 0.9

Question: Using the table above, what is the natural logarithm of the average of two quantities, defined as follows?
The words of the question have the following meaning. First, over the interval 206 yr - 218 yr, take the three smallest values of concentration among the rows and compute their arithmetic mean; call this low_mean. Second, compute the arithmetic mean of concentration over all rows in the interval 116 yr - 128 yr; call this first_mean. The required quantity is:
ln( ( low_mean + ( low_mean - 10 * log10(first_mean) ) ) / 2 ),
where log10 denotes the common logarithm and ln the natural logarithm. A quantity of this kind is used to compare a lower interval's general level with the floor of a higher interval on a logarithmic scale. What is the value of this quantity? 0.17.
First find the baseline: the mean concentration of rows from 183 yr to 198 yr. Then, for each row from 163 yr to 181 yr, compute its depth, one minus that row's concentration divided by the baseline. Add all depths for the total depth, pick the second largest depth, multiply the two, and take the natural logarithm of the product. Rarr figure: -3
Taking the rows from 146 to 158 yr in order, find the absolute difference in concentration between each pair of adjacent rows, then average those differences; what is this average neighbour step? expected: 0.175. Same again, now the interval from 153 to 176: 0.274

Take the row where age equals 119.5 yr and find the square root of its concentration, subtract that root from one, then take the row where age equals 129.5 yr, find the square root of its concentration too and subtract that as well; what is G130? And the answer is -3.2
